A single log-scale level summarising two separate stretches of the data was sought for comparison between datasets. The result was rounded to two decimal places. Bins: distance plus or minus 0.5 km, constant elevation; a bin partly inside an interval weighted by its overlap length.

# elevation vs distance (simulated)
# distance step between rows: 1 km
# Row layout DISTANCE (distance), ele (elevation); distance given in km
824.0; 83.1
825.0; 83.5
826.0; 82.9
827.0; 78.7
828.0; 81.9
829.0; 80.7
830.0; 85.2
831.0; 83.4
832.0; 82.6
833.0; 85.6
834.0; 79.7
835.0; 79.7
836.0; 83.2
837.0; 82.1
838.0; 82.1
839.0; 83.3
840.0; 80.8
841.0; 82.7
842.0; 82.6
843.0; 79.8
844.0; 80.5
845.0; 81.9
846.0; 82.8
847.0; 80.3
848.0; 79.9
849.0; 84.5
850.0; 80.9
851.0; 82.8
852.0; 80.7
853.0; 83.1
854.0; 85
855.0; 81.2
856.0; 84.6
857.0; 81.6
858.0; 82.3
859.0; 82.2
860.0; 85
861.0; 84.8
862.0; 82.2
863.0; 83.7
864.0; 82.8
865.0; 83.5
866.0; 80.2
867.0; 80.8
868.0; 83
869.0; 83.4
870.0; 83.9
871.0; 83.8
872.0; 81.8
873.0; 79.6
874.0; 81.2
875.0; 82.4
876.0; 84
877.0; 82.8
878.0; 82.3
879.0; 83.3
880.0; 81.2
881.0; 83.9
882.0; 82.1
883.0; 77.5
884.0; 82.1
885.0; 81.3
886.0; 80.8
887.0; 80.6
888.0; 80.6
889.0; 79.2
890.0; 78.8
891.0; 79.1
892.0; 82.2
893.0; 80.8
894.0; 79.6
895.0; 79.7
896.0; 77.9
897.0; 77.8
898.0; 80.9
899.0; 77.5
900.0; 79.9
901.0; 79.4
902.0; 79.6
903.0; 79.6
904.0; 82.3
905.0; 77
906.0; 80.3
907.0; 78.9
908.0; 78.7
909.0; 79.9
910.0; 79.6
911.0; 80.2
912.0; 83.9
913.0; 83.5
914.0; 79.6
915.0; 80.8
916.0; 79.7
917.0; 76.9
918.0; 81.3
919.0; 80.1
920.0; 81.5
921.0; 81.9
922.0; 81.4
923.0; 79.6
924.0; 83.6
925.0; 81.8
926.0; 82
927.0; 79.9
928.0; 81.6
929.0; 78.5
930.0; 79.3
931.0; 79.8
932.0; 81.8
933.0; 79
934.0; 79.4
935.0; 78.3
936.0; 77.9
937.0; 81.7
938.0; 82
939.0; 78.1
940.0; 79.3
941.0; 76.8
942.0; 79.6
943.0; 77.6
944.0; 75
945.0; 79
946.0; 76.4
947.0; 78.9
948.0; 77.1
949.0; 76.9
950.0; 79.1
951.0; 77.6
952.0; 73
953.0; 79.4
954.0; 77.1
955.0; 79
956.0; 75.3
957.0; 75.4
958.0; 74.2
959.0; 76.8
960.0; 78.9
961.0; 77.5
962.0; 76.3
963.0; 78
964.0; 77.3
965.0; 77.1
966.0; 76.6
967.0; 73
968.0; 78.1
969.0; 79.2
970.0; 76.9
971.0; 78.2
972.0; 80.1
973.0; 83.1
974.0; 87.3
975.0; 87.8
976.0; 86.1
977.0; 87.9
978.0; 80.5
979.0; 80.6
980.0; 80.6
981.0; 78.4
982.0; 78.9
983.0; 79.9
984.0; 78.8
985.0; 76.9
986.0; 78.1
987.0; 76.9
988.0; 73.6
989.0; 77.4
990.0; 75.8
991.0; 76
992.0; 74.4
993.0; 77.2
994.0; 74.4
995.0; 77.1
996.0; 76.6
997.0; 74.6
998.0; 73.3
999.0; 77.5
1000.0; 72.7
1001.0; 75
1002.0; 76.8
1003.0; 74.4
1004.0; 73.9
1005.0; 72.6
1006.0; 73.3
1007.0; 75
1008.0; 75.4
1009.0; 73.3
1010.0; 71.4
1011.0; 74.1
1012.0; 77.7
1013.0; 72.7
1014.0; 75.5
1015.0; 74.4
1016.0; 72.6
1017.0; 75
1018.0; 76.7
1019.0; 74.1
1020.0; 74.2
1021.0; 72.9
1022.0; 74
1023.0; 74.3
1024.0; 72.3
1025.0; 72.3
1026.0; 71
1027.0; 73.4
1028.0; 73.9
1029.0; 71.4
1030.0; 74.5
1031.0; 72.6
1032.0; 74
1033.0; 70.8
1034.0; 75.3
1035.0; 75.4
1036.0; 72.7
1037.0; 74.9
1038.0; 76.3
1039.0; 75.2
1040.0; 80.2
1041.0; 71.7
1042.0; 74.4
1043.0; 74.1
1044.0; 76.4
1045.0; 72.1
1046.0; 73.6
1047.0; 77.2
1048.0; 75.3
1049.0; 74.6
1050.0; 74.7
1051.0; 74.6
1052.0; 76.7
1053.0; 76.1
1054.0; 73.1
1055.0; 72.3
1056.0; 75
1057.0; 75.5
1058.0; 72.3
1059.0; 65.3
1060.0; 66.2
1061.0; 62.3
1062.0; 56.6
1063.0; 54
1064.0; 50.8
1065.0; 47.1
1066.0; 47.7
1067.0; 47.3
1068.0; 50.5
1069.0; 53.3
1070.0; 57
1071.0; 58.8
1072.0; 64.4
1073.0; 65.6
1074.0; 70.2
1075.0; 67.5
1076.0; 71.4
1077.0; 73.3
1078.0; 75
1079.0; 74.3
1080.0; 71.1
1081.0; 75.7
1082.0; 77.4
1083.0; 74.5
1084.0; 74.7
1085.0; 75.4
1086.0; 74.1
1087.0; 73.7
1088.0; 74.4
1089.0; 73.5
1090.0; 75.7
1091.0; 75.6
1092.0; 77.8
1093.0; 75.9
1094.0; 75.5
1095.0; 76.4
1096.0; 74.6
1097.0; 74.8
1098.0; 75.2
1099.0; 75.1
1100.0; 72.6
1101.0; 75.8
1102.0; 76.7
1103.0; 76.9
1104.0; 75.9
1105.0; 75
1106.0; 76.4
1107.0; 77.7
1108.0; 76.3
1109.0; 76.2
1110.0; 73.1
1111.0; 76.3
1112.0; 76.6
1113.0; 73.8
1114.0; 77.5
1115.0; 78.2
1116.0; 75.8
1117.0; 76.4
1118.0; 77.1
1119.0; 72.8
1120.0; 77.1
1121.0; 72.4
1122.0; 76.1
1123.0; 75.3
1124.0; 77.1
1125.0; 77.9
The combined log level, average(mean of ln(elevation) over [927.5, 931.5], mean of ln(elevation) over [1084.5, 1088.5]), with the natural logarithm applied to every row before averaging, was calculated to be 4.34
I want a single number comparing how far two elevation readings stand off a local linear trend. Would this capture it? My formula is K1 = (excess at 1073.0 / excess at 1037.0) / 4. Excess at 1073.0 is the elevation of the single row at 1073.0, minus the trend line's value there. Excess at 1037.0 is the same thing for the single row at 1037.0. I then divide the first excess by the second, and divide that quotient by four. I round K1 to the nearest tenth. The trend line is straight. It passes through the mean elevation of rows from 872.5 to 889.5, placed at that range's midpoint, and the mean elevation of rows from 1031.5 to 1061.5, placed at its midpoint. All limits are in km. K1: -2.0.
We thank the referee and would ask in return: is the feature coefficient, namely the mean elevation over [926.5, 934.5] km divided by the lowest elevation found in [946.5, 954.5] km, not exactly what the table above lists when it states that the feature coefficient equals 1.09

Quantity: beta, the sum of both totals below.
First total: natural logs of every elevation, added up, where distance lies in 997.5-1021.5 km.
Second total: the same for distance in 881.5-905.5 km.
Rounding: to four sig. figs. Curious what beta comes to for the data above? 208.5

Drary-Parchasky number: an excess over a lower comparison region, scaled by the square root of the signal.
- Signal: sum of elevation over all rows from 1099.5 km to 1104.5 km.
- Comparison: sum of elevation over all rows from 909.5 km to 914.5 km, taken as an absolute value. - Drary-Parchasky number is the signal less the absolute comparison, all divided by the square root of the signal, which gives -1.5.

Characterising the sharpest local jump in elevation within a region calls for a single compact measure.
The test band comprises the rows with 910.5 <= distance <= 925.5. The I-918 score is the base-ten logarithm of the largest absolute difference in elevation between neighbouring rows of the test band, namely 0.64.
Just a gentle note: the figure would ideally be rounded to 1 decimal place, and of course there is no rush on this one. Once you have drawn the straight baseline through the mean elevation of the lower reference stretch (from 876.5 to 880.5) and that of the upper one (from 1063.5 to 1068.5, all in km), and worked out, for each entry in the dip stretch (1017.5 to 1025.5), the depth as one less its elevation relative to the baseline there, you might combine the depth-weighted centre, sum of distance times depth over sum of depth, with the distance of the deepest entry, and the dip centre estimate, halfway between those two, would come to 1021.2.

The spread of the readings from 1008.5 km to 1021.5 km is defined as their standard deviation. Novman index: 1.7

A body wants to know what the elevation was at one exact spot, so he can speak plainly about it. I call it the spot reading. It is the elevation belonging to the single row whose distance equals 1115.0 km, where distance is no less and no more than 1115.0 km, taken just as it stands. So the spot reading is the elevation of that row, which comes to 78.2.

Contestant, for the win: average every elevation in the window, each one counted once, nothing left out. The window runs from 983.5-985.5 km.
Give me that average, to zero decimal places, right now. 78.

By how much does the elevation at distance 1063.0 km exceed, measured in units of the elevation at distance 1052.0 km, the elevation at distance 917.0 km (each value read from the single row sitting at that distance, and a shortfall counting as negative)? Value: -0.30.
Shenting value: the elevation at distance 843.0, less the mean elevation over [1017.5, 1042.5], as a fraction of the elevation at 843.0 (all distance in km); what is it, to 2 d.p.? 0.07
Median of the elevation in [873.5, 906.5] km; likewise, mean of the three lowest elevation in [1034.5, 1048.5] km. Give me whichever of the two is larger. 80.6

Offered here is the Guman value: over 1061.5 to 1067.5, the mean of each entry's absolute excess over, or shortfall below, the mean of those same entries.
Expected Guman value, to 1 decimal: 3.2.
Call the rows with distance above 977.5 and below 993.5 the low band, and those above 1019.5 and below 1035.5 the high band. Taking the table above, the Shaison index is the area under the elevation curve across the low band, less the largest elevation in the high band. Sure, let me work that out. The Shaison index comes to 1169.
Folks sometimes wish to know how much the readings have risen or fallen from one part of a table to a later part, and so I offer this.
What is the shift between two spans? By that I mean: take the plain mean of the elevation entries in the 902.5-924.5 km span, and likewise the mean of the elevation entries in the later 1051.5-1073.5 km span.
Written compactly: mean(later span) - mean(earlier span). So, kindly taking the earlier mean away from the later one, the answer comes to -18.3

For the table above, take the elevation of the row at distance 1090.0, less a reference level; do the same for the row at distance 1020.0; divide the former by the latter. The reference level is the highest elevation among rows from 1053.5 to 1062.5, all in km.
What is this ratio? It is -0.15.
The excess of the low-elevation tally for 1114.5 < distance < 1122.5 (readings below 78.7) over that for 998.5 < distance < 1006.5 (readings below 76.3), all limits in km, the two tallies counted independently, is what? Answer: 2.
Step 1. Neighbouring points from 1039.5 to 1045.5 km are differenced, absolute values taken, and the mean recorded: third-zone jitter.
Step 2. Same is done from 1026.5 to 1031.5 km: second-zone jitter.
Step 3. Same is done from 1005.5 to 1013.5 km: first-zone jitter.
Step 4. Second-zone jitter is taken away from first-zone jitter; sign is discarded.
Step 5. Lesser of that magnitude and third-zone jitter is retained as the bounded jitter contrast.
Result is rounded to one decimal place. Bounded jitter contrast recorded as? 0.5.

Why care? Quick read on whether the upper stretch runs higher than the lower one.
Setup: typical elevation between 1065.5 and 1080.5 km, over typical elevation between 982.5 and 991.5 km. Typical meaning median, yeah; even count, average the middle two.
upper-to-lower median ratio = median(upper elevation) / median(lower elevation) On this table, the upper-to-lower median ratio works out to 0.85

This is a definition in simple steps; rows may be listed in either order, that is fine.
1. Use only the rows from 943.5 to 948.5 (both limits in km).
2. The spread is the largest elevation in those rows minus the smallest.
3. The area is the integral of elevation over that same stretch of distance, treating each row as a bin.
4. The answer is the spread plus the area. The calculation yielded 390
